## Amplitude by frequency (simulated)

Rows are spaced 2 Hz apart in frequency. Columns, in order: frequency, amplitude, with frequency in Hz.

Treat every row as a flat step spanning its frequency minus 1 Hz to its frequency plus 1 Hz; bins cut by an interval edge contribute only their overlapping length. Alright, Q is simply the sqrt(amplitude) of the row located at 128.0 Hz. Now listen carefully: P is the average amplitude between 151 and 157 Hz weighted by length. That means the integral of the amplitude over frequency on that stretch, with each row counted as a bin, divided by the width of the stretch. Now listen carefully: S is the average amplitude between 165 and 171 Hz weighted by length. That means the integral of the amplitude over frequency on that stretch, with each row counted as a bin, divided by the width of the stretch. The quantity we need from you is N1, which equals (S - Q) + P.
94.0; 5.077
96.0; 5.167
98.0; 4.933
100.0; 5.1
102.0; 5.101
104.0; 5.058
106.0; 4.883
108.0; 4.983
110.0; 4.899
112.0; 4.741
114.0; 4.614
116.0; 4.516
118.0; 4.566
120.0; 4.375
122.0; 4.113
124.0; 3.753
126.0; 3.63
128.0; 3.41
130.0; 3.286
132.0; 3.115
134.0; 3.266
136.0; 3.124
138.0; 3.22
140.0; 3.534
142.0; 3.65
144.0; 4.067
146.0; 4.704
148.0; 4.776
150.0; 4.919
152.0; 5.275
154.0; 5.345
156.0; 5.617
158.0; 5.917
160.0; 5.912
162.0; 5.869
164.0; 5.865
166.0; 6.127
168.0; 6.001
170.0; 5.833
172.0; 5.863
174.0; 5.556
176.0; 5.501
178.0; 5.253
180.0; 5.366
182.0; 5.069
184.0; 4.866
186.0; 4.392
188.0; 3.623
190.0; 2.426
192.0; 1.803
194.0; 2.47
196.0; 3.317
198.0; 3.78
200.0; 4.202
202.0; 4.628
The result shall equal 9.6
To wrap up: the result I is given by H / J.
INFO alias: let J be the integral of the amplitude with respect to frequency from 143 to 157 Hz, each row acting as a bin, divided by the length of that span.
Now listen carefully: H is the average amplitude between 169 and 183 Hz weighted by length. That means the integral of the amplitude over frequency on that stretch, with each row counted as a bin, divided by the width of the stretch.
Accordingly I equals 1.1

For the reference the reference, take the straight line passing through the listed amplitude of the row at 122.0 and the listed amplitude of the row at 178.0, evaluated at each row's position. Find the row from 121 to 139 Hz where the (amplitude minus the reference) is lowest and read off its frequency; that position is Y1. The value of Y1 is 136.0 Hz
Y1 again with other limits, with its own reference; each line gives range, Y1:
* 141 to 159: 142.0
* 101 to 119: 116.0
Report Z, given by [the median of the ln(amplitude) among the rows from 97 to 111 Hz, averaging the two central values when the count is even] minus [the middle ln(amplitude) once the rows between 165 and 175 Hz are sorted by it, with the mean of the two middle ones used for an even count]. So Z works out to -0.16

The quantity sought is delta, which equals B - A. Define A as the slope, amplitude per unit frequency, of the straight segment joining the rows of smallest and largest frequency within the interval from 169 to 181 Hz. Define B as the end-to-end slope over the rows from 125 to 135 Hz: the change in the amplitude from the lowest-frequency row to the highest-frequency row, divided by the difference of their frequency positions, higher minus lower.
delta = 0.0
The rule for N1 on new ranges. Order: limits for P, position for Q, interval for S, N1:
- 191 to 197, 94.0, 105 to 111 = 5.2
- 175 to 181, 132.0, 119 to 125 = 7.7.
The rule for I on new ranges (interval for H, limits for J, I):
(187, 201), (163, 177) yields 0.5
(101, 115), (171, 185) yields 0.9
